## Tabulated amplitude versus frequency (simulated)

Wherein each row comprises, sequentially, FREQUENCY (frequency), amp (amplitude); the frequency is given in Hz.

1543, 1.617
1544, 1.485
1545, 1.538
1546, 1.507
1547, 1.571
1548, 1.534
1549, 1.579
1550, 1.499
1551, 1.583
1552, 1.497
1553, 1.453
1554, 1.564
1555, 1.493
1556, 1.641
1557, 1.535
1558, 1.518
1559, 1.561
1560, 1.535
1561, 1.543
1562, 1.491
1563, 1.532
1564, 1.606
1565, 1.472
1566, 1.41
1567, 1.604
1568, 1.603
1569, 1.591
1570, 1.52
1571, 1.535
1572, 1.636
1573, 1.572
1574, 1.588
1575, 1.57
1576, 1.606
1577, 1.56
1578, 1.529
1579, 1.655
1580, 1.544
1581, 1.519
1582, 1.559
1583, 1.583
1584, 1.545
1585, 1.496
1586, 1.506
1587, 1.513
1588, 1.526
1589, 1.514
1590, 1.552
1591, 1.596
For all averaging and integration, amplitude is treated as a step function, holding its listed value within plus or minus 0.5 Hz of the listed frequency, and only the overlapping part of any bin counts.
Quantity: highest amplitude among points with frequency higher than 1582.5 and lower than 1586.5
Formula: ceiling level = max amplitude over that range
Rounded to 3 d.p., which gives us 1.583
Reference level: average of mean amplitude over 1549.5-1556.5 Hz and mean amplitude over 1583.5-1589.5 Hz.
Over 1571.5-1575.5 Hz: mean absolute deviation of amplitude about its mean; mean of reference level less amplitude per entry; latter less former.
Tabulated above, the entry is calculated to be -0.09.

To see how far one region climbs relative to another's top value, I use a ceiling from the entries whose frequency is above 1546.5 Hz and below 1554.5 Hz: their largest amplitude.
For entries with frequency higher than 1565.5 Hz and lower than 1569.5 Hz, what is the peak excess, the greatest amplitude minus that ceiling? 0.021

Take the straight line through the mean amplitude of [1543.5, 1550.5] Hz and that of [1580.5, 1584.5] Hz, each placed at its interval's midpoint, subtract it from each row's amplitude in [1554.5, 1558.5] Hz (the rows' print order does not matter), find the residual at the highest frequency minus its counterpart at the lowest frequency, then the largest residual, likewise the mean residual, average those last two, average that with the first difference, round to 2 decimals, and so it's 0.04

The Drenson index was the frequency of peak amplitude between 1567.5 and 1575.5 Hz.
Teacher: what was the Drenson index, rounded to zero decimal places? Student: 1572 Hz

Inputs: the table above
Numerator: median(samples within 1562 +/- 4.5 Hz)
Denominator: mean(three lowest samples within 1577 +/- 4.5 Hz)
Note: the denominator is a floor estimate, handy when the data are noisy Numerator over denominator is 1.00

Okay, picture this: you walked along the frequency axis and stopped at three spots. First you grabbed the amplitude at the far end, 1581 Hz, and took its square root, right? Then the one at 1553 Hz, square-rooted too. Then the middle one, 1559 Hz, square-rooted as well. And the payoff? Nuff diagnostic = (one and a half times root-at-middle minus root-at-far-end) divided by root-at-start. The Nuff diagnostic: 0.53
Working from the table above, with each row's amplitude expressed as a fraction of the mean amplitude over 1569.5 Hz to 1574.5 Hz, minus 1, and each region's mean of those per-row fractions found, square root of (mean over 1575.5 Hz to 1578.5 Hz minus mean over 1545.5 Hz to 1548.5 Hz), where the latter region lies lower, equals 0.133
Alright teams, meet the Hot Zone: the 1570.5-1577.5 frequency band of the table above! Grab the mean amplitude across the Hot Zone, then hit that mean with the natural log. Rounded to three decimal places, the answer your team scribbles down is 0.458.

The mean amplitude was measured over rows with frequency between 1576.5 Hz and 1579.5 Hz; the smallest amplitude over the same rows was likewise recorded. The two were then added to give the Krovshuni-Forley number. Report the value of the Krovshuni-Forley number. 3.11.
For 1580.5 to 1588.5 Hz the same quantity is 3.03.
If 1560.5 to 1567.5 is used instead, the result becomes 2.93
